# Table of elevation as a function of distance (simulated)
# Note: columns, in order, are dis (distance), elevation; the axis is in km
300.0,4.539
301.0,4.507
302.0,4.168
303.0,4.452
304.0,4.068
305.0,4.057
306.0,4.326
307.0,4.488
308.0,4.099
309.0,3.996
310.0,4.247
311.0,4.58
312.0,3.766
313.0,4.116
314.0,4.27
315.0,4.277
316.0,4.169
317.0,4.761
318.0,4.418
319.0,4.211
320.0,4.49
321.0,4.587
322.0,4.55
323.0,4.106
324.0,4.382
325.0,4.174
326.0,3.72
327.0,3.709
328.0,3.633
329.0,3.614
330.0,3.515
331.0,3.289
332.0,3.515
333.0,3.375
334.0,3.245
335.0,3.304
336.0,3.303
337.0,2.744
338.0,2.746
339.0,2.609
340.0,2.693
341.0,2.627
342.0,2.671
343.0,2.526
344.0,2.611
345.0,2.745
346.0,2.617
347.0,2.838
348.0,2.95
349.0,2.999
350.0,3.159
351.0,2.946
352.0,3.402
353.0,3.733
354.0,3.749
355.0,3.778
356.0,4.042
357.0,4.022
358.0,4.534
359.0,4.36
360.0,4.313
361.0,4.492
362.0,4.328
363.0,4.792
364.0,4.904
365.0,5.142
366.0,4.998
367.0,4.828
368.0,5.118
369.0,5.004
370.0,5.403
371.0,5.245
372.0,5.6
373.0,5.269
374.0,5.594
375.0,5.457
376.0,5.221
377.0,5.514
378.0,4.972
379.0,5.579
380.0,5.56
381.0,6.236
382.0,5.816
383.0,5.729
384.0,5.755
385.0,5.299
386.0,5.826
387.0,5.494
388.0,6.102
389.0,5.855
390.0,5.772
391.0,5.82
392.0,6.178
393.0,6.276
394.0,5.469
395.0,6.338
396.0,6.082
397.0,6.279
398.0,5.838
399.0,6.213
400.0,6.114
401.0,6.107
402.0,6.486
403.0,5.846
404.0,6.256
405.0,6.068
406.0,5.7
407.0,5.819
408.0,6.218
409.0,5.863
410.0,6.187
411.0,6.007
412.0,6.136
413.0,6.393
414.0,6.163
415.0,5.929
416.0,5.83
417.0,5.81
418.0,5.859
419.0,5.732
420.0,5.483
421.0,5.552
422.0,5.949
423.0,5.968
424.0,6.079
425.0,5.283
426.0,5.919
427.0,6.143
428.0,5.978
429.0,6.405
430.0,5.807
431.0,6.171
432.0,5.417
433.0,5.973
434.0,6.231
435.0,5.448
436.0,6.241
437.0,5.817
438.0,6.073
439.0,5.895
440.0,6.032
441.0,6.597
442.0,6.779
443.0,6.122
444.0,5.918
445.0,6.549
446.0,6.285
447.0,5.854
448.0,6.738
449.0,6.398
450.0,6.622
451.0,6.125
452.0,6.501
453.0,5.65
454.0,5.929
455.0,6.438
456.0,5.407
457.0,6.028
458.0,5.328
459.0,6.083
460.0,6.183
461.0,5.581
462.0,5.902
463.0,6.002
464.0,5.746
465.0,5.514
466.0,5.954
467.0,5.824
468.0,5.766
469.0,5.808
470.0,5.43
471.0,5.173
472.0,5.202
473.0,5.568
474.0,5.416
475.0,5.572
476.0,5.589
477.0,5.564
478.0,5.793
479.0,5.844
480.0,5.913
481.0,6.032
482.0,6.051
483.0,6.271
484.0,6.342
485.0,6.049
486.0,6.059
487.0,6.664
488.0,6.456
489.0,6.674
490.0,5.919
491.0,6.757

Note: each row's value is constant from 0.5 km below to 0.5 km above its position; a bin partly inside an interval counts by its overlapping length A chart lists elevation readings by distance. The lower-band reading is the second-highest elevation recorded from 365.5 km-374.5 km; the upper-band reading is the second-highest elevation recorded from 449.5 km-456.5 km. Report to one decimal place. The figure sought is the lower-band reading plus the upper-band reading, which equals 12.1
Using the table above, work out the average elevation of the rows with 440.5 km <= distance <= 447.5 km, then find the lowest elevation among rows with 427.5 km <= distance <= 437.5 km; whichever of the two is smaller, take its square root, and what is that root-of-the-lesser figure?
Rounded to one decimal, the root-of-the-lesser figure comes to 2.3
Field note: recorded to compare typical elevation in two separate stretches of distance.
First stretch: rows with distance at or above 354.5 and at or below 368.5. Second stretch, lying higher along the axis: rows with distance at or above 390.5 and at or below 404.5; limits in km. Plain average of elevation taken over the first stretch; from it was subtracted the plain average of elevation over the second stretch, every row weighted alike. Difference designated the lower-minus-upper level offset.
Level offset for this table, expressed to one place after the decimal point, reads -1.5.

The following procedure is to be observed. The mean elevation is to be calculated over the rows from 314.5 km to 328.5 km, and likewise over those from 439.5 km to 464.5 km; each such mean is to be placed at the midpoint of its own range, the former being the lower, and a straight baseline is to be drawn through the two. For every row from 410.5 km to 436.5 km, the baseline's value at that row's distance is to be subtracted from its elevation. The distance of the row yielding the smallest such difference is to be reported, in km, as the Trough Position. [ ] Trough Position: 425.0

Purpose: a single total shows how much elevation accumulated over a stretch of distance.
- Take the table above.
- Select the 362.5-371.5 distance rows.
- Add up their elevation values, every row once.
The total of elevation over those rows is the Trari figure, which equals 45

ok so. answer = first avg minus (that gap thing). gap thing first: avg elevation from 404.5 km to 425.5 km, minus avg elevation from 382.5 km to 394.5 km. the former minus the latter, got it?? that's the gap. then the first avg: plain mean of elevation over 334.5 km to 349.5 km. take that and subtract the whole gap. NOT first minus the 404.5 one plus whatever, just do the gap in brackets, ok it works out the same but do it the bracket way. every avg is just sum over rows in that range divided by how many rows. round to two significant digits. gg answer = 2.7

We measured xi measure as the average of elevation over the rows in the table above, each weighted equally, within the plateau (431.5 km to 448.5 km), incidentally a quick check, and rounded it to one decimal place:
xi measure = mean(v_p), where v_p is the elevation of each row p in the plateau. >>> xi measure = 6.1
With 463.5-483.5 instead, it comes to 5.7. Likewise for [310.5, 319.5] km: 4.3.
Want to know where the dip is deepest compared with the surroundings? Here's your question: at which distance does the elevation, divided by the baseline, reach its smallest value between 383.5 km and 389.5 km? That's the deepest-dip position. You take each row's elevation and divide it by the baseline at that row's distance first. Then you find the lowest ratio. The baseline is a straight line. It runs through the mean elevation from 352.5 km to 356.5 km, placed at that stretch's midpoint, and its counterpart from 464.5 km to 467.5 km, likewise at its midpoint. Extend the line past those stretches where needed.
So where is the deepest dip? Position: 385.0 km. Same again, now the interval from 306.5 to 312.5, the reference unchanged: 312.0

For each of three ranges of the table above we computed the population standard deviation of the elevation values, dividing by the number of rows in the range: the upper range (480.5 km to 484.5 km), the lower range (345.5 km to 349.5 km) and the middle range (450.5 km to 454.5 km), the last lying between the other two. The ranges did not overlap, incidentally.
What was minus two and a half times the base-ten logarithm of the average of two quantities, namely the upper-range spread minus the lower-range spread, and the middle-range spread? 2.1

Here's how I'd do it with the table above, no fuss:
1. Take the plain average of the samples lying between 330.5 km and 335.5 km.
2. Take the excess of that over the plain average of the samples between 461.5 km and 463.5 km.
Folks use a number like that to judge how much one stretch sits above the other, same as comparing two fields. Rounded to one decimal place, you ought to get -2.6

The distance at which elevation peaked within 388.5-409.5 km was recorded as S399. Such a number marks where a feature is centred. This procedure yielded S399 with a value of 402.0 km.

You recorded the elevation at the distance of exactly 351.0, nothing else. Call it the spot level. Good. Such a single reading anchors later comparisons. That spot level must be 2.946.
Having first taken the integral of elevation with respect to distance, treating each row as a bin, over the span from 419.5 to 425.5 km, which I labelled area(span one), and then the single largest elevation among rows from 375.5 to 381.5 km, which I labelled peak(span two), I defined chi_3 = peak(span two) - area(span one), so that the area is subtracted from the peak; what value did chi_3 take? -28.1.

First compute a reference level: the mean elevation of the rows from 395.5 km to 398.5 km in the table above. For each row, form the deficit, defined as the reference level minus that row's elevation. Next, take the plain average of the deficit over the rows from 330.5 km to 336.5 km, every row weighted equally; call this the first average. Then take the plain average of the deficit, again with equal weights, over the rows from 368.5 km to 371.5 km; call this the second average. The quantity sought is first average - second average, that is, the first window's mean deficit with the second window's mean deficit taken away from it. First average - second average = 1.9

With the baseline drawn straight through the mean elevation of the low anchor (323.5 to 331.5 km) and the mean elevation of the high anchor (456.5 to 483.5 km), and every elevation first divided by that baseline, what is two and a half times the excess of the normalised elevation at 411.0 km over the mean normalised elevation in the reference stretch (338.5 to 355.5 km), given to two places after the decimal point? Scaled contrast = 1.21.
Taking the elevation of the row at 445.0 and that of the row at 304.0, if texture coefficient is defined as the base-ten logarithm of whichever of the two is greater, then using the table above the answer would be 0.82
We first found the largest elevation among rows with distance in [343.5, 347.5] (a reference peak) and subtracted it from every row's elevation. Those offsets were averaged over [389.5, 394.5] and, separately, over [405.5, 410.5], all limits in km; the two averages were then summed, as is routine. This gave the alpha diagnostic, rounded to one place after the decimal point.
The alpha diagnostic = 6.2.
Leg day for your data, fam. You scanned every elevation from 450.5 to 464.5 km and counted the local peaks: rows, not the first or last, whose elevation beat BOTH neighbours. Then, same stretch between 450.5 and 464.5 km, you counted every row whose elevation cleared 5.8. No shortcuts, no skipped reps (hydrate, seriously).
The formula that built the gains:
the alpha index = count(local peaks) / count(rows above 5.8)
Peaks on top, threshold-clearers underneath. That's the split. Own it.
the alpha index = 0.56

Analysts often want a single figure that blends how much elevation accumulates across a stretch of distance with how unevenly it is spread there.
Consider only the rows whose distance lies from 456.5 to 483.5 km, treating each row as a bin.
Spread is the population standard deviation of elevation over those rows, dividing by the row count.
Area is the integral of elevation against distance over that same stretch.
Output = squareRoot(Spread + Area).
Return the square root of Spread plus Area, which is 12.5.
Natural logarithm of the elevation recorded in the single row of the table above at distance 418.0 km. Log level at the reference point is 1.77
